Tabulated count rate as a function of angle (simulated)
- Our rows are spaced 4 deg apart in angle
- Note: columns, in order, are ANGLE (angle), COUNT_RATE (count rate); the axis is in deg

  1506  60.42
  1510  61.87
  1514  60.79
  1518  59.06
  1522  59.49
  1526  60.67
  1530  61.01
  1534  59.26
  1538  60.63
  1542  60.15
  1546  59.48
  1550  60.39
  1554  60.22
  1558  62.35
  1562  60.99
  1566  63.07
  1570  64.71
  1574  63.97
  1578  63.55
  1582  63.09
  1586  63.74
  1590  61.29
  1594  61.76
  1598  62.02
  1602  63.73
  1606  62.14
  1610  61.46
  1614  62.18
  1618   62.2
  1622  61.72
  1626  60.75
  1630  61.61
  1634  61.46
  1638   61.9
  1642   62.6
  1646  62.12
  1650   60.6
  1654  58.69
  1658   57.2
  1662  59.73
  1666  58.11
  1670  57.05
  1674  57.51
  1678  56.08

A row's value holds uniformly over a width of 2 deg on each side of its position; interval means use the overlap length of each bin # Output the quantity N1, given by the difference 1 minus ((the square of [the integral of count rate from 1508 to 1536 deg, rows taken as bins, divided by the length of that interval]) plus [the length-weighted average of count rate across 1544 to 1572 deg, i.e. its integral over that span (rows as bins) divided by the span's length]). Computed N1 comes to -3698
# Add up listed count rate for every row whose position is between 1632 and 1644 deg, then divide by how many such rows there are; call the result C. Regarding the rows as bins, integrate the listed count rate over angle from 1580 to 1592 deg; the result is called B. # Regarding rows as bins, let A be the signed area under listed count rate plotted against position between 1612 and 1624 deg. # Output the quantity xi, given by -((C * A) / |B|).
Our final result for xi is -61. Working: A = 744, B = 752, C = 62.0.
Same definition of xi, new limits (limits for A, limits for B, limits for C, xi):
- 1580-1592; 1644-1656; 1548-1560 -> -63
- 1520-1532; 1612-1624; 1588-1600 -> -60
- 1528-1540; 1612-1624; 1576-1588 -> -62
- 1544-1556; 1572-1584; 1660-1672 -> -55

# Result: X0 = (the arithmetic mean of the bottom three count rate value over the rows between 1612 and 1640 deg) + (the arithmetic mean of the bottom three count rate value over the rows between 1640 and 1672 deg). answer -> 119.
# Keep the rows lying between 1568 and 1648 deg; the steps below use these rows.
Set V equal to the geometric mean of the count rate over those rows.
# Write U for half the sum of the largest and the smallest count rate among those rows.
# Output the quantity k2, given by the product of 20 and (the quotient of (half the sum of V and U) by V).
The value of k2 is 20.1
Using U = 62.7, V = 62.4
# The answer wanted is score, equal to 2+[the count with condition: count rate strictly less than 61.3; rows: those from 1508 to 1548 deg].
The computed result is 11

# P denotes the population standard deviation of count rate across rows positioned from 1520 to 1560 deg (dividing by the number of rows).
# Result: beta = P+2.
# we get 2.86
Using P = 0.86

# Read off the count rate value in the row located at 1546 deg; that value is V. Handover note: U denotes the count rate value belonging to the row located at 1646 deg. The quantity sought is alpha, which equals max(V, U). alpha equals 62.1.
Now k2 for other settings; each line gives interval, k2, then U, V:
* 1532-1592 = 20.0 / 62.0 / 61.8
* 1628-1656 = 19.9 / 60.6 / 61.3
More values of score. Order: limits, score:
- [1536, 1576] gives 8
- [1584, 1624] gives 3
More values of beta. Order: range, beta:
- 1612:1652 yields 2.61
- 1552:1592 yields 3.38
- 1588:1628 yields 2.74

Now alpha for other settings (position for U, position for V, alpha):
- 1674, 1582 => 63.1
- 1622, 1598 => 62.0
